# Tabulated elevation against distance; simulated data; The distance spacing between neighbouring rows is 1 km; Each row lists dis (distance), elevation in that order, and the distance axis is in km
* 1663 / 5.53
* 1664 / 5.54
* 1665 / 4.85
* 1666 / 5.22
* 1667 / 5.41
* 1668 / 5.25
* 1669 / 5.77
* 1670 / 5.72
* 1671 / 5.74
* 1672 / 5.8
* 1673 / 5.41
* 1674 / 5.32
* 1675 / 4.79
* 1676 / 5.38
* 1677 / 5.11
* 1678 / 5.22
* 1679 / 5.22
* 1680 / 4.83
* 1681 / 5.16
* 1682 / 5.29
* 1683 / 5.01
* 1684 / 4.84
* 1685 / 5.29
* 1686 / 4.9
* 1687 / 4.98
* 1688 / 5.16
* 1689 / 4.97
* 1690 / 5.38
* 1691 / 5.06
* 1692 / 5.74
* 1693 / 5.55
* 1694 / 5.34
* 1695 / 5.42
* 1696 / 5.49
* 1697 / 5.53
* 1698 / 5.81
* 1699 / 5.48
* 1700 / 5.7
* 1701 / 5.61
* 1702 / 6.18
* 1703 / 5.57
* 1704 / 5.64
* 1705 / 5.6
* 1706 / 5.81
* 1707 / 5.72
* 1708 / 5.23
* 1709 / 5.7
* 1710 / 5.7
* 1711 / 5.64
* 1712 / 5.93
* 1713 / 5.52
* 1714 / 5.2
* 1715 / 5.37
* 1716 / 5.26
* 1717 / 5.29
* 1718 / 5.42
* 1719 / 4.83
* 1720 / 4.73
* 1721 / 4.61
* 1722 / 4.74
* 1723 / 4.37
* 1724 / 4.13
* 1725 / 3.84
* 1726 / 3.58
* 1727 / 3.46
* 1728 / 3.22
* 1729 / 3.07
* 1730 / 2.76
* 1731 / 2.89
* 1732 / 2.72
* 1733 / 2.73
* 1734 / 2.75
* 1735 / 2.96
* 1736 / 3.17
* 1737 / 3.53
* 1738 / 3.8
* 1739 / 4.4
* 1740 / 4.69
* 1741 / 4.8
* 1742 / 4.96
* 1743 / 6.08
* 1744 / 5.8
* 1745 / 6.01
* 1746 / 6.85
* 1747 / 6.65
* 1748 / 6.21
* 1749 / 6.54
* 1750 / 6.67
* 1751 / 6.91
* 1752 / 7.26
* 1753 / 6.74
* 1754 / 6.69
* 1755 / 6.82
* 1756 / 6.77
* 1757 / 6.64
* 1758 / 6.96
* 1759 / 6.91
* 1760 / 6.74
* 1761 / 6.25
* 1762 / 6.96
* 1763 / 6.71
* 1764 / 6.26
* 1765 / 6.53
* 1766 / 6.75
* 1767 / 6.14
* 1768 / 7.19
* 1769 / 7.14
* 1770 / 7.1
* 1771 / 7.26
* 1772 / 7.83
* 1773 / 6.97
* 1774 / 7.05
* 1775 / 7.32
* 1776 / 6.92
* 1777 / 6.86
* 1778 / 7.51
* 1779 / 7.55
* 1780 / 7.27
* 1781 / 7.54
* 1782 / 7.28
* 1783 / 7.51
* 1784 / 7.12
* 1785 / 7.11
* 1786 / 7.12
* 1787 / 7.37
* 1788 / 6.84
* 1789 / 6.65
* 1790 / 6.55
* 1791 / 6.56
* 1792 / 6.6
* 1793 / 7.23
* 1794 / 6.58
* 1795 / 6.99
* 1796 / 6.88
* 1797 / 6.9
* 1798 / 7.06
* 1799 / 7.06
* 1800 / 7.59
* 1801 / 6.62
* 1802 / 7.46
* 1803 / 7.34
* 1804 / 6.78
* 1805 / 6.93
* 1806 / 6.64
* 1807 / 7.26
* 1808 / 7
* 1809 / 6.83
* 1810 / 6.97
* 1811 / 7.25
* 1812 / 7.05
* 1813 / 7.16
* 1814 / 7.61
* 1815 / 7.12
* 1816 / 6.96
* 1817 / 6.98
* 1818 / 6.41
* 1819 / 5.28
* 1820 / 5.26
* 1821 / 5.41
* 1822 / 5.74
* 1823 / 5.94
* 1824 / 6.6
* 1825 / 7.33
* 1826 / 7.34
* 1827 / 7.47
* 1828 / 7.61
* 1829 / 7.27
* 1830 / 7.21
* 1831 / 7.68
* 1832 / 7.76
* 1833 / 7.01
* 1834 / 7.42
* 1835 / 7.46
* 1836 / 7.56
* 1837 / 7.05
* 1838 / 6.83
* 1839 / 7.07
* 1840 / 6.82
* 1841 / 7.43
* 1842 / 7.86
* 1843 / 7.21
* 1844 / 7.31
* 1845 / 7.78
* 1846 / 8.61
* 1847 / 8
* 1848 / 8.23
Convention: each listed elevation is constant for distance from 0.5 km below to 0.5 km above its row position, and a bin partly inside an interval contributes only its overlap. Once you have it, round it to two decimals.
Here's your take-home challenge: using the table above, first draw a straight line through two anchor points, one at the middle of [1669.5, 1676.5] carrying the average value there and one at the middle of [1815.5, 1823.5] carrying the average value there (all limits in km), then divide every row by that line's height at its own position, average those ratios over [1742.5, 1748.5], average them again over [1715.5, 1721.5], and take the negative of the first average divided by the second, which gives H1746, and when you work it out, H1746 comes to -1.23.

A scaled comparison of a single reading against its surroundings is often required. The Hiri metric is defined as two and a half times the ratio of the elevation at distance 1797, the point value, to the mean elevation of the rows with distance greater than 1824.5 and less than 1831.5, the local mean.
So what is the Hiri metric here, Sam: 2.33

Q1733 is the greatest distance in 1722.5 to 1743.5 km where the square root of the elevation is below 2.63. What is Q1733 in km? 1743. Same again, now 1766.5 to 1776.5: 1767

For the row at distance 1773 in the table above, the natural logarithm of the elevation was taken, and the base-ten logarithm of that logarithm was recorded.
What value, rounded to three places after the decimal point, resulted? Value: 0.288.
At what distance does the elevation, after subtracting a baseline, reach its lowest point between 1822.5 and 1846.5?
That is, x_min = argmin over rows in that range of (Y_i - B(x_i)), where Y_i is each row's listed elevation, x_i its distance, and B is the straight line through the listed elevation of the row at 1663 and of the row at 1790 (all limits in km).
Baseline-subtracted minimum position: 1823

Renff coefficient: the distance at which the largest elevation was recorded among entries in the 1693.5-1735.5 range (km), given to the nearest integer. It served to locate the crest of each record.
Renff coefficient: 1702 km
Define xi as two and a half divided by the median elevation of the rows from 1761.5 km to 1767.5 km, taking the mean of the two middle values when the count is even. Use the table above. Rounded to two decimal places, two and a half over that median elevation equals 0.38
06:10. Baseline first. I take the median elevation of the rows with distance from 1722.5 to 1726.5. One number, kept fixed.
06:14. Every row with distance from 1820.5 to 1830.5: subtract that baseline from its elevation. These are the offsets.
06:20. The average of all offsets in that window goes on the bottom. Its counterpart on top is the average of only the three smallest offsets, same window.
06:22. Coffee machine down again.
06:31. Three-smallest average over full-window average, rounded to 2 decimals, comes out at 0.61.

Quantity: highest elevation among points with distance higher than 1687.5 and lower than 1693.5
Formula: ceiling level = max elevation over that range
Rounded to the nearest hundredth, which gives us 5.74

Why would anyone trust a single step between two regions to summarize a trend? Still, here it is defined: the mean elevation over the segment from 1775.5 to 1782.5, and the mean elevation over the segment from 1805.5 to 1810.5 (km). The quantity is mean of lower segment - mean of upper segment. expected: 0.3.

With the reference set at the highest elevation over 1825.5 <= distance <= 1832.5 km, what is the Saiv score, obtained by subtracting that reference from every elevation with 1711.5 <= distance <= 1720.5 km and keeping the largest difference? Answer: -1.8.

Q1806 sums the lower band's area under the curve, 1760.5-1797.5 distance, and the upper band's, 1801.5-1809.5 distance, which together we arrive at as 315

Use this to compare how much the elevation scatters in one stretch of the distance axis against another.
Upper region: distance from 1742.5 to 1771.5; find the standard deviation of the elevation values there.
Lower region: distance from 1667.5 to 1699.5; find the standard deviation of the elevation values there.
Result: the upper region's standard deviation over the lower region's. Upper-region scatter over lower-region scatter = 1.28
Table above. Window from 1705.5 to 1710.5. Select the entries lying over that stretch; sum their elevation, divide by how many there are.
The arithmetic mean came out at 5.6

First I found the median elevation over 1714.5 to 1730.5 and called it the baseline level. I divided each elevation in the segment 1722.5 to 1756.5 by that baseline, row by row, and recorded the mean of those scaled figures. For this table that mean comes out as 1.07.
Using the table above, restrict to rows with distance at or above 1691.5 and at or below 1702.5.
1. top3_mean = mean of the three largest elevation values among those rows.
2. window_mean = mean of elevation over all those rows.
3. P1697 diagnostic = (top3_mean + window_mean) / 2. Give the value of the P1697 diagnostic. 5.8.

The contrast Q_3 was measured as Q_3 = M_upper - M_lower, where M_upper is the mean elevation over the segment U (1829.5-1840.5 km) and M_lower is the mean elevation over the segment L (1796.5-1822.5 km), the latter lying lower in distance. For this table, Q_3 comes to 0.5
